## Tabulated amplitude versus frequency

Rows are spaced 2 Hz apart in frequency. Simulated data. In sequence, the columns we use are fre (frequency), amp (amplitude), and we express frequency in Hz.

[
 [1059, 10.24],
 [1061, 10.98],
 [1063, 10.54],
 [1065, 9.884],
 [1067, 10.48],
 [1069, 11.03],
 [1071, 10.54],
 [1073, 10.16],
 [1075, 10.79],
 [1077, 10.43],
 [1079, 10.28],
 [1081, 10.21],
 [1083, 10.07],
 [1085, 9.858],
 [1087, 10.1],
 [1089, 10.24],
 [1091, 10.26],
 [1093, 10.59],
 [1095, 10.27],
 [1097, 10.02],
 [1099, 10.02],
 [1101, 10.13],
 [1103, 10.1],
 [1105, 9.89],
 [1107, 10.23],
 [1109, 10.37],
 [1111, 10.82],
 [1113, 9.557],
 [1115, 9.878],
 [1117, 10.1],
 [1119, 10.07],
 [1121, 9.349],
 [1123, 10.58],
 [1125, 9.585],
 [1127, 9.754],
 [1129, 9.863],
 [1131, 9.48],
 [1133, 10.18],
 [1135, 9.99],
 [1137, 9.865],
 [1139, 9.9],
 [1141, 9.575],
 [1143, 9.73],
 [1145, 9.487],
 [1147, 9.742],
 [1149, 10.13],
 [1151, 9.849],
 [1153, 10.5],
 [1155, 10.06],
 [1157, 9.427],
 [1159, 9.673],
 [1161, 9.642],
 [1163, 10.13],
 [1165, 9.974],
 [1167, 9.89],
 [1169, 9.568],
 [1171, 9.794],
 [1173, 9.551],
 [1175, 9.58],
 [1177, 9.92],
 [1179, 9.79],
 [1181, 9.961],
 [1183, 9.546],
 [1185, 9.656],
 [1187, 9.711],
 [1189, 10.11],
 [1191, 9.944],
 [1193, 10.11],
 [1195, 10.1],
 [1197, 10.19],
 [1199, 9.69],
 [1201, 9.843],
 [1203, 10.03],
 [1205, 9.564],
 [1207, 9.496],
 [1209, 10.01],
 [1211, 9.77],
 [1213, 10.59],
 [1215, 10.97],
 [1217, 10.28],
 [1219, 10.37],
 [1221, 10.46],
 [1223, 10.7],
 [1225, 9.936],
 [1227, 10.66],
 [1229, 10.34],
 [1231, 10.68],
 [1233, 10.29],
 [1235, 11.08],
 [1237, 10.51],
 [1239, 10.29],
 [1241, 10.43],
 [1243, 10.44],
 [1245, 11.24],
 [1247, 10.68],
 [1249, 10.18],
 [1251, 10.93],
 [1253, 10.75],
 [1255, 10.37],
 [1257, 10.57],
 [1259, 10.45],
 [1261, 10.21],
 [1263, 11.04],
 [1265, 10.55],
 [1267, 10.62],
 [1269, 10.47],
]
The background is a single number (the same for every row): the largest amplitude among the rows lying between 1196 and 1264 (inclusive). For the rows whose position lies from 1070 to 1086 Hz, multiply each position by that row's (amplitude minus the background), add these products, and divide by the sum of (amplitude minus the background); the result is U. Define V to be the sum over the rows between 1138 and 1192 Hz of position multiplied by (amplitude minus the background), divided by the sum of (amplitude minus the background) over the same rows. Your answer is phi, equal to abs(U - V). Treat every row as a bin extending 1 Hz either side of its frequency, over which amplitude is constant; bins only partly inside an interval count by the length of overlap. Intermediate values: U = 1078.9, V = 1165.0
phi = 86.1 Hz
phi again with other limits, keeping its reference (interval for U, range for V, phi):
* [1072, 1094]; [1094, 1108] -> 17.8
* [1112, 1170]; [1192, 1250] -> 75.5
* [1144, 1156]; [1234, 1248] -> 91.4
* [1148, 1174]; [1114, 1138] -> 35.6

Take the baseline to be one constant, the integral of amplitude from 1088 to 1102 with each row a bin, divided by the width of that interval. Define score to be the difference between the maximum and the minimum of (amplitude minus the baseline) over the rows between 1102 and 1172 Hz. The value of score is 1.5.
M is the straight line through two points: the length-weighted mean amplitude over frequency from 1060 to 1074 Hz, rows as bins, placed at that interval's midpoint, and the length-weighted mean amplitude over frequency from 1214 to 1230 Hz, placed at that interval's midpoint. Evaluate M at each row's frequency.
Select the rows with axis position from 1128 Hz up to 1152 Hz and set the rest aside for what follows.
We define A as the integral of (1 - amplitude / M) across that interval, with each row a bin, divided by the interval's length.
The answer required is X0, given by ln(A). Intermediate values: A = 0.064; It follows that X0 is -2.7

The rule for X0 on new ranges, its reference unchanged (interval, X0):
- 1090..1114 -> -3.5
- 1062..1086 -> -4.2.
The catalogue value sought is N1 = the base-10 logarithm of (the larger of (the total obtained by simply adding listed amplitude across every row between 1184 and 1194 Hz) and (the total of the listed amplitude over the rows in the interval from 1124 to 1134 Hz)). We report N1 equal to 1.69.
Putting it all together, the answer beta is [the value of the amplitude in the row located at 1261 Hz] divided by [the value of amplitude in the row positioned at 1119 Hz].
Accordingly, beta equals 1.01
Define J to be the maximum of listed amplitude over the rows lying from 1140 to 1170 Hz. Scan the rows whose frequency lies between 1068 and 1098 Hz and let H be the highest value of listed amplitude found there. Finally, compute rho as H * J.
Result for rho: 116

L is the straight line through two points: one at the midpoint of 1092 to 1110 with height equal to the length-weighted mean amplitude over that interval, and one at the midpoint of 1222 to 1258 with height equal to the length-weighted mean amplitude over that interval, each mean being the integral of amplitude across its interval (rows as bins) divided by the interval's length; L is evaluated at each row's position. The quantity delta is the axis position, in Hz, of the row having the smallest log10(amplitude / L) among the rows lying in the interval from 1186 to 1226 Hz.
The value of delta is 1207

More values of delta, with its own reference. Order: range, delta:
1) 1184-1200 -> 1199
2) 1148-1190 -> 1157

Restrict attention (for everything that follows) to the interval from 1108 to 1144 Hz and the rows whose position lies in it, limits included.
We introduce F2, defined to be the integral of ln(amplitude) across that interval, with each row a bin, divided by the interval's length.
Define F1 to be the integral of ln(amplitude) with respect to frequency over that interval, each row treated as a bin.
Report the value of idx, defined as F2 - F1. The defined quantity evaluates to -80.3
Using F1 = 82.6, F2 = 2.29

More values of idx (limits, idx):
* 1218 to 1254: -82.5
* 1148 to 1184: -80.0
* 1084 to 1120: -81.1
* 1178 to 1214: -80.2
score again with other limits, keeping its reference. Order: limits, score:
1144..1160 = 1.1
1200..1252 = 1.7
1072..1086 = 0.9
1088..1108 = 0.7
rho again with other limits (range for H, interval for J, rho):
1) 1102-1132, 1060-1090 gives 119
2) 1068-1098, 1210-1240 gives 122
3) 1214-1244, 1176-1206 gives 113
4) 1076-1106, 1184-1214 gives 112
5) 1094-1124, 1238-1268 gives 122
